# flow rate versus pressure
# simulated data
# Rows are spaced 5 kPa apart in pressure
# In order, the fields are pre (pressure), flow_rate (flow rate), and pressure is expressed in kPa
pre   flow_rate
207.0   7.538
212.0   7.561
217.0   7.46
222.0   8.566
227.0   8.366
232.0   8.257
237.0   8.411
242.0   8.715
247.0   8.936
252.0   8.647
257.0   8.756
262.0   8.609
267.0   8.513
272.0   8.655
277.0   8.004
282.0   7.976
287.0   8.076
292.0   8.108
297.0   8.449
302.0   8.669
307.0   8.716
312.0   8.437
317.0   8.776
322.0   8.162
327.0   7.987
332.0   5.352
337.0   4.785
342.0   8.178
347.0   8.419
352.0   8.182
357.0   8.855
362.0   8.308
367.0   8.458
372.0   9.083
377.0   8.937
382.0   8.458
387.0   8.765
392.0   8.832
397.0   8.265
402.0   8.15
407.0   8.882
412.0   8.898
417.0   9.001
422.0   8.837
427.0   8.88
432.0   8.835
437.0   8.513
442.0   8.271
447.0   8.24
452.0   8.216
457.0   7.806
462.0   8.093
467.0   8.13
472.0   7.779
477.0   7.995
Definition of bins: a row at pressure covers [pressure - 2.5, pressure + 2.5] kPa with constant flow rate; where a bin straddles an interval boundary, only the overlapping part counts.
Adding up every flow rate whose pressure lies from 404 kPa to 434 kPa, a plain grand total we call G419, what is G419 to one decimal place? 53.3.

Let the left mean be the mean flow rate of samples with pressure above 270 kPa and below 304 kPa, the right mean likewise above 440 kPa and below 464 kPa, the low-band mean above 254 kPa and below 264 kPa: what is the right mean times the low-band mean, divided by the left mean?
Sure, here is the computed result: 8.5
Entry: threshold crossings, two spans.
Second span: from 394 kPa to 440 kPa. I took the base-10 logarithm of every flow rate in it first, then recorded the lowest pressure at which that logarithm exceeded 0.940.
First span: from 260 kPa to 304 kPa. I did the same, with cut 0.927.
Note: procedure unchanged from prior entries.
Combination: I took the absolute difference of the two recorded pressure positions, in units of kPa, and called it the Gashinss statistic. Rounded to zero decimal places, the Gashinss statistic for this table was 145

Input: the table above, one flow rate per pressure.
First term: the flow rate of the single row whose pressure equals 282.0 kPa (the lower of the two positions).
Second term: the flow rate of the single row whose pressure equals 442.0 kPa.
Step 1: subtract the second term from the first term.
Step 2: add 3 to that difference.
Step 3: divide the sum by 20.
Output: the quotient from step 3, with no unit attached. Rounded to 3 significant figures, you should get 0.135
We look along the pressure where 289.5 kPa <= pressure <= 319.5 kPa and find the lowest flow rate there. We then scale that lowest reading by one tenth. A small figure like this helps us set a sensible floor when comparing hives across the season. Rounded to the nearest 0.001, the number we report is 0.811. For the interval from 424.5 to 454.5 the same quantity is 0.822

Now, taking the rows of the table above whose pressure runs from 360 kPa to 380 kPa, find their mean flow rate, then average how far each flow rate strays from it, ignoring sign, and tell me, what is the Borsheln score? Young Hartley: 0.31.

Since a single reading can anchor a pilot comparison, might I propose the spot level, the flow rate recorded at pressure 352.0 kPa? 8.182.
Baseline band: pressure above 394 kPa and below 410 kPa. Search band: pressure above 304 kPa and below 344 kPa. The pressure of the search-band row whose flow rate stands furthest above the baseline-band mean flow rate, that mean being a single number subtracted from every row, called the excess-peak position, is 317.0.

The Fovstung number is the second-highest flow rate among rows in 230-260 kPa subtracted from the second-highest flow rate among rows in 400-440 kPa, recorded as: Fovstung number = 0.14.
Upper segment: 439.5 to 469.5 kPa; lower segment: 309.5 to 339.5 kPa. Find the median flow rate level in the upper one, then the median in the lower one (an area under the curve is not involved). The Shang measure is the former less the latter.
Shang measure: 0.1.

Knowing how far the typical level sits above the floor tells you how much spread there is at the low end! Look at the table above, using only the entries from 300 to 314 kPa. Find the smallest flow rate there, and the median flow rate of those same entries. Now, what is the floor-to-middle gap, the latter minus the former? 0.23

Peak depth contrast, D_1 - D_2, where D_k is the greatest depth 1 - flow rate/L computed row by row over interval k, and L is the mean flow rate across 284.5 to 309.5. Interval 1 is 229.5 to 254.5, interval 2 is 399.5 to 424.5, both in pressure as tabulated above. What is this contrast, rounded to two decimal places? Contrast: -0.01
